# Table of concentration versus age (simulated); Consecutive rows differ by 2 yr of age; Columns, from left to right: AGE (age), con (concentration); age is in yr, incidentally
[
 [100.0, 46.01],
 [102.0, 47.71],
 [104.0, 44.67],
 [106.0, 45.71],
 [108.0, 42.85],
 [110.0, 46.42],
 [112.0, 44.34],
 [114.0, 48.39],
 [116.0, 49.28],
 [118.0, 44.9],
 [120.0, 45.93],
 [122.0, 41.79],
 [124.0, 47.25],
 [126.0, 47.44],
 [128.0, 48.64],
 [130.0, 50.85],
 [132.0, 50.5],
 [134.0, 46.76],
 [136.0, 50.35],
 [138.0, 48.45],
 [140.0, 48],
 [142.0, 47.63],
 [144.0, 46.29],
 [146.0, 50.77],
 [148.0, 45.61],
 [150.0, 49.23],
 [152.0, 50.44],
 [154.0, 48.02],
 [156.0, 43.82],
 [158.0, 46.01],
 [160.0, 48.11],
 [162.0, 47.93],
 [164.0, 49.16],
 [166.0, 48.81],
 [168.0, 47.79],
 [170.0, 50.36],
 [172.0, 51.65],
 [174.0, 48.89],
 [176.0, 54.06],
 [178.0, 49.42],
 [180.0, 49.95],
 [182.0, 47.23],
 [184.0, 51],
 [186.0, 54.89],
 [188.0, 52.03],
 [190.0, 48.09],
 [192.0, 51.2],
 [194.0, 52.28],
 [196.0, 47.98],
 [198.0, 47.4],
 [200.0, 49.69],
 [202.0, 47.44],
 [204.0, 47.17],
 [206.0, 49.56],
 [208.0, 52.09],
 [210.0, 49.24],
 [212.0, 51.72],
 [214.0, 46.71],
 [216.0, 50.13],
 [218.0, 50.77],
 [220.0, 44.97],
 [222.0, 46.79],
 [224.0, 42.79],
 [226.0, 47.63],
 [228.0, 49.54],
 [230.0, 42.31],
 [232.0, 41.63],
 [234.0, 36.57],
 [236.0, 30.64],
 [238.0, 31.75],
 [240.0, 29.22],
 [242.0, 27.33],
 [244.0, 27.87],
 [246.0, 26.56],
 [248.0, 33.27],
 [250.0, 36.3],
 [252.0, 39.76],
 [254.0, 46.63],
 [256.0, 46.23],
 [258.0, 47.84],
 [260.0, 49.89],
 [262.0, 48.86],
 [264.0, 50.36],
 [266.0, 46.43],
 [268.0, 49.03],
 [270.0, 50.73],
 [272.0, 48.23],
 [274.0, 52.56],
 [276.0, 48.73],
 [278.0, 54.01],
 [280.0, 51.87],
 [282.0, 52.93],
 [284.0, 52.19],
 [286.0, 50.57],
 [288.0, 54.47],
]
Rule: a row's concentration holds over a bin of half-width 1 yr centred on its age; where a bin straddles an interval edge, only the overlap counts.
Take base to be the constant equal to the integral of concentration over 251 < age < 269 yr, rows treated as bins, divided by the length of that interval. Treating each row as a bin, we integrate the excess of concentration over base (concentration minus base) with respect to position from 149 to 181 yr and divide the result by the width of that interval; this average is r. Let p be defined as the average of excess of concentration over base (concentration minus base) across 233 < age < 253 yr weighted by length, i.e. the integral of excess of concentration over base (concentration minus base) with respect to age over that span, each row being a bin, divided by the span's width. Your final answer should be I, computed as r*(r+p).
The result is -24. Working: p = -15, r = 1.8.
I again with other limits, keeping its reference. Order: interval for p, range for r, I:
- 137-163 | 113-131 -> 0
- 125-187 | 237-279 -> 14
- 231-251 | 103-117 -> 21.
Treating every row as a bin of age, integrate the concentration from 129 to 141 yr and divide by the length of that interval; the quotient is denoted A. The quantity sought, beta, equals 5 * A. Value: 246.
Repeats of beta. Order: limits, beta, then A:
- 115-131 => 235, 47.0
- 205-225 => 242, 48.5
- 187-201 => 249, 49.8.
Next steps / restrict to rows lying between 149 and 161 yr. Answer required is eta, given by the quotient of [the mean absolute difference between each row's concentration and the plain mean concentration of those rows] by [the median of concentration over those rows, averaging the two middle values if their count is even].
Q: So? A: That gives 0.037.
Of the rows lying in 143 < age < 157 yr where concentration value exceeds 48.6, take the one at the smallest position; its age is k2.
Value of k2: 146.0 yr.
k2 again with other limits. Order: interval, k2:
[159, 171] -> 164.0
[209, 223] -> 210.0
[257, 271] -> 260.0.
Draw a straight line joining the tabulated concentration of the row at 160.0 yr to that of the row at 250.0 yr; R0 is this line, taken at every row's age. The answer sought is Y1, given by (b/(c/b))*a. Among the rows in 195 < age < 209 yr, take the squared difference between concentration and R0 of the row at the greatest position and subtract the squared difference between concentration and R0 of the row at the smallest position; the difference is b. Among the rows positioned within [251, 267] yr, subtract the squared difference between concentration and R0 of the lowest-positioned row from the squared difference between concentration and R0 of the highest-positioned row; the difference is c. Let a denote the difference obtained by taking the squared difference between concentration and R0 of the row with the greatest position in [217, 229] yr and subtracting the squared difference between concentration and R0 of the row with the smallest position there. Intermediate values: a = 2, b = 85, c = 136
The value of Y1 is 89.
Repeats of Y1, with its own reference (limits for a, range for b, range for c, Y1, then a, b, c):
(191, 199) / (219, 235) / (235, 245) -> -440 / -35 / -19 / 29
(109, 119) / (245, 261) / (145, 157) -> 4830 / 8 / 117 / 23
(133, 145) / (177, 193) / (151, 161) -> 7013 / -7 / 40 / -2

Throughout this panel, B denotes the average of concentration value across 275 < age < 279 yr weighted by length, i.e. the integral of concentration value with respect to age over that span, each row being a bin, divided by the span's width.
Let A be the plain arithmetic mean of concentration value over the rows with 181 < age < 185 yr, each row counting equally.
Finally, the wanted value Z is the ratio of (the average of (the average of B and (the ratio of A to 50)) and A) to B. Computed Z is 0.733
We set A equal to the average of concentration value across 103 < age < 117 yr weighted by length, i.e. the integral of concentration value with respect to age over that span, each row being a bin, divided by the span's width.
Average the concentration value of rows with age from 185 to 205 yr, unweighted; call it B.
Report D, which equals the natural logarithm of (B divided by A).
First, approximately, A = 46.0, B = 49.8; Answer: 0.08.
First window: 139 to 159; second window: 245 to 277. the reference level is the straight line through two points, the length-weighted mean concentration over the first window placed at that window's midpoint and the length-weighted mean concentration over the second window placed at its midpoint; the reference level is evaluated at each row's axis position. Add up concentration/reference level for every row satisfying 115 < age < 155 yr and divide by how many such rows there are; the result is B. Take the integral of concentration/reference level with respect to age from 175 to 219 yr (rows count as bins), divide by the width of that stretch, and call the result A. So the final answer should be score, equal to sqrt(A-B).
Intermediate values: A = 1.07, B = 1.00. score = 0.27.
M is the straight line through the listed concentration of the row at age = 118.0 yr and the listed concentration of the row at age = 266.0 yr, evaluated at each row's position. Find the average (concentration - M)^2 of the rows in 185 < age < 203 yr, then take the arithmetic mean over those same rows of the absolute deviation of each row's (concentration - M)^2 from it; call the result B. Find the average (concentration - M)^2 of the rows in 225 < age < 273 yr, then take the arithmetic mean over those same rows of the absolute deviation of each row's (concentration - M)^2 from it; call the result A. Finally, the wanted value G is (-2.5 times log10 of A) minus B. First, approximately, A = 109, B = 22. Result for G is -27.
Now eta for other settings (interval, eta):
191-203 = 0.035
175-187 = 0.045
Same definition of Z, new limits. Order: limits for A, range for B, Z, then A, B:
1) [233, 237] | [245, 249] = 0.817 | 33.6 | 29.9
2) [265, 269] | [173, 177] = 0.718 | 47.7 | 51.5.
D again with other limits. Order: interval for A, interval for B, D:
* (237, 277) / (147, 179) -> 0.15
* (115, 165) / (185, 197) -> 0.07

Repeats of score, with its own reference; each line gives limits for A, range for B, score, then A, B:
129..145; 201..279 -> 0.22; 1.02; 0.97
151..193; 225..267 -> 0.42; 1.05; 0.88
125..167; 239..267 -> 0.36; 1.01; 0.88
